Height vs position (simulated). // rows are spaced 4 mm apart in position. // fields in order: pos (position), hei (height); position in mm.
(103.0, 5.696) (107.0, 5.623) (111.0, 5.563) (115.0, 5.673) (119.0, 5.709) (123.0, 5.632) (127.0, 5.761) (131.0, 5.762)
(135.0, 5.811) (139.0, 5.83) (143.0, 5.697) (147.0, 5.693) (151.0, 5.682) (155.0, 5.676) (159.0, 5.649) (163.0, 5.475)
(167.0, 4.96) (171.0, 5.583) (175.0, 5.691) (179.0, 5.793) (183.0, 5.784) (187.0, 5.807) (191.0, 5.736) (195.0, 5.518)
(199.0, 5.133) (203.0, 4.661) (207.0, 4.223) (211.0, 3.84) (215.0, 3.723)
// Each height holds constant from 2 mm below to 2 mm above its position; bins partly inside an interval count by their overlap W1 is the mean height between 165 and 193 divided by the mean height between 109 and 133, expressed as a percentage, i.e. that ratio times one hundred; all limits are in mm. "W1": 99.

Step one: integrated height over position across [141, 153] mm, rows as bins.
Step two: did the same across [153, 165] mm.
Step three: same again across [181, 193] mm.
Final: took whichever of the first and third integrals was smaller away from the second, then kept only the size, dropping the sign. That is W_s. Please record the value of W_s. 1.1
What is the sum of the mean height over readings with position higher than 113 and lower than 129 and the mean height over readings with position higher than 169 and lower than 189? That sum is 11.43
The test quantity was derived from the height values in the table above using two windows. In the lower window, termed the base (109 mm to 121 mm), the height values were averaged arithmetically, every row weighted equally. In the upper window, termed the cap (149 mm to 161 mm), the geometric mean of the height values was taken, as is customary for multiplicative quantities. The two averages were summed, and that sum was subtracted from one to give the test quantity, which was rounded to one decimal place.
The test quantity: -10.3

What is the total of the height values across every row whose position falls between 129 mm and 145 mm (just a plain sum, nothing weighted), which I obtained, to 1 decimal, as 23.1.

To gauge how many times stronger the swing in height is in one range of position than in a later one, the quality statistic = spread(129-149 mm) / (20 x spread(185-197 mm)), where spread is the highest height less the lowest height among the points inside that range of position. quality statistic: 0.024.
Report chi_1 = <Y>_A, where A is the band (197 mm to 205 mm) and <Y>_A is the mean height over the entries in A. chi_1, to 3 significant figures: 4.90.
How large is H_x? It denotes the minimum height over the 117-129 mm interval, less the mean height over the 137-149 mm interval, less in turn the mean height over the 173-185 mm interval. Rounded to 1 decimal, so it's -5.9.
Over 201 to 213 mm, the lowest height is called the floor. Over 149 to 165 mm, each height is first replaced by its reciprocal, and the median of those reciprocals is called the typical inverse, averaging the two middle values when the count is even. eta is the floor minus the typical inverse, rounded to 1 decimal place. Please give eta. 3.7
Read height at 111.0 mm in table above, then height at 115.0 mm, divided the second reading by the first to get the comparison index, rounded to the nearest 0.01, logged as 1.02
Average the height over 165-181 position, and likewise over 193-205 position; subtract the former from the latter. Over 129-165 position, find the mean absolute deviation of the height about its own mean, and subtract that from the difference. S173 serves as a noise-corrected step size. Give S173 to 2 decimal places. -0.47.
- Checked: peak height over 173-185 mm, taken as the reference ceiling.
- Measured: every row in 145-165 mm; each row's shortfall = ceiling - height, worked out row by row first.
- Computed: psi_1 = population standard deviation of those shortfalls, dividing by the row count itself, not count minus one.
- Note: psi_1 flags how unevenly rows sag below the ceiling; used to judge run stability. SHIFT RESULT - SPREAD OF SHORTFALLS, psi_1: 0.081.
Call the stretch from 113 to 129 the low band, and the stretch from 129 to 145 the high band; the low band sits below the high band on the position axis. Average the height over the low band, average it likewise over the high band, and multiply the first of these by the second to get 32.9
